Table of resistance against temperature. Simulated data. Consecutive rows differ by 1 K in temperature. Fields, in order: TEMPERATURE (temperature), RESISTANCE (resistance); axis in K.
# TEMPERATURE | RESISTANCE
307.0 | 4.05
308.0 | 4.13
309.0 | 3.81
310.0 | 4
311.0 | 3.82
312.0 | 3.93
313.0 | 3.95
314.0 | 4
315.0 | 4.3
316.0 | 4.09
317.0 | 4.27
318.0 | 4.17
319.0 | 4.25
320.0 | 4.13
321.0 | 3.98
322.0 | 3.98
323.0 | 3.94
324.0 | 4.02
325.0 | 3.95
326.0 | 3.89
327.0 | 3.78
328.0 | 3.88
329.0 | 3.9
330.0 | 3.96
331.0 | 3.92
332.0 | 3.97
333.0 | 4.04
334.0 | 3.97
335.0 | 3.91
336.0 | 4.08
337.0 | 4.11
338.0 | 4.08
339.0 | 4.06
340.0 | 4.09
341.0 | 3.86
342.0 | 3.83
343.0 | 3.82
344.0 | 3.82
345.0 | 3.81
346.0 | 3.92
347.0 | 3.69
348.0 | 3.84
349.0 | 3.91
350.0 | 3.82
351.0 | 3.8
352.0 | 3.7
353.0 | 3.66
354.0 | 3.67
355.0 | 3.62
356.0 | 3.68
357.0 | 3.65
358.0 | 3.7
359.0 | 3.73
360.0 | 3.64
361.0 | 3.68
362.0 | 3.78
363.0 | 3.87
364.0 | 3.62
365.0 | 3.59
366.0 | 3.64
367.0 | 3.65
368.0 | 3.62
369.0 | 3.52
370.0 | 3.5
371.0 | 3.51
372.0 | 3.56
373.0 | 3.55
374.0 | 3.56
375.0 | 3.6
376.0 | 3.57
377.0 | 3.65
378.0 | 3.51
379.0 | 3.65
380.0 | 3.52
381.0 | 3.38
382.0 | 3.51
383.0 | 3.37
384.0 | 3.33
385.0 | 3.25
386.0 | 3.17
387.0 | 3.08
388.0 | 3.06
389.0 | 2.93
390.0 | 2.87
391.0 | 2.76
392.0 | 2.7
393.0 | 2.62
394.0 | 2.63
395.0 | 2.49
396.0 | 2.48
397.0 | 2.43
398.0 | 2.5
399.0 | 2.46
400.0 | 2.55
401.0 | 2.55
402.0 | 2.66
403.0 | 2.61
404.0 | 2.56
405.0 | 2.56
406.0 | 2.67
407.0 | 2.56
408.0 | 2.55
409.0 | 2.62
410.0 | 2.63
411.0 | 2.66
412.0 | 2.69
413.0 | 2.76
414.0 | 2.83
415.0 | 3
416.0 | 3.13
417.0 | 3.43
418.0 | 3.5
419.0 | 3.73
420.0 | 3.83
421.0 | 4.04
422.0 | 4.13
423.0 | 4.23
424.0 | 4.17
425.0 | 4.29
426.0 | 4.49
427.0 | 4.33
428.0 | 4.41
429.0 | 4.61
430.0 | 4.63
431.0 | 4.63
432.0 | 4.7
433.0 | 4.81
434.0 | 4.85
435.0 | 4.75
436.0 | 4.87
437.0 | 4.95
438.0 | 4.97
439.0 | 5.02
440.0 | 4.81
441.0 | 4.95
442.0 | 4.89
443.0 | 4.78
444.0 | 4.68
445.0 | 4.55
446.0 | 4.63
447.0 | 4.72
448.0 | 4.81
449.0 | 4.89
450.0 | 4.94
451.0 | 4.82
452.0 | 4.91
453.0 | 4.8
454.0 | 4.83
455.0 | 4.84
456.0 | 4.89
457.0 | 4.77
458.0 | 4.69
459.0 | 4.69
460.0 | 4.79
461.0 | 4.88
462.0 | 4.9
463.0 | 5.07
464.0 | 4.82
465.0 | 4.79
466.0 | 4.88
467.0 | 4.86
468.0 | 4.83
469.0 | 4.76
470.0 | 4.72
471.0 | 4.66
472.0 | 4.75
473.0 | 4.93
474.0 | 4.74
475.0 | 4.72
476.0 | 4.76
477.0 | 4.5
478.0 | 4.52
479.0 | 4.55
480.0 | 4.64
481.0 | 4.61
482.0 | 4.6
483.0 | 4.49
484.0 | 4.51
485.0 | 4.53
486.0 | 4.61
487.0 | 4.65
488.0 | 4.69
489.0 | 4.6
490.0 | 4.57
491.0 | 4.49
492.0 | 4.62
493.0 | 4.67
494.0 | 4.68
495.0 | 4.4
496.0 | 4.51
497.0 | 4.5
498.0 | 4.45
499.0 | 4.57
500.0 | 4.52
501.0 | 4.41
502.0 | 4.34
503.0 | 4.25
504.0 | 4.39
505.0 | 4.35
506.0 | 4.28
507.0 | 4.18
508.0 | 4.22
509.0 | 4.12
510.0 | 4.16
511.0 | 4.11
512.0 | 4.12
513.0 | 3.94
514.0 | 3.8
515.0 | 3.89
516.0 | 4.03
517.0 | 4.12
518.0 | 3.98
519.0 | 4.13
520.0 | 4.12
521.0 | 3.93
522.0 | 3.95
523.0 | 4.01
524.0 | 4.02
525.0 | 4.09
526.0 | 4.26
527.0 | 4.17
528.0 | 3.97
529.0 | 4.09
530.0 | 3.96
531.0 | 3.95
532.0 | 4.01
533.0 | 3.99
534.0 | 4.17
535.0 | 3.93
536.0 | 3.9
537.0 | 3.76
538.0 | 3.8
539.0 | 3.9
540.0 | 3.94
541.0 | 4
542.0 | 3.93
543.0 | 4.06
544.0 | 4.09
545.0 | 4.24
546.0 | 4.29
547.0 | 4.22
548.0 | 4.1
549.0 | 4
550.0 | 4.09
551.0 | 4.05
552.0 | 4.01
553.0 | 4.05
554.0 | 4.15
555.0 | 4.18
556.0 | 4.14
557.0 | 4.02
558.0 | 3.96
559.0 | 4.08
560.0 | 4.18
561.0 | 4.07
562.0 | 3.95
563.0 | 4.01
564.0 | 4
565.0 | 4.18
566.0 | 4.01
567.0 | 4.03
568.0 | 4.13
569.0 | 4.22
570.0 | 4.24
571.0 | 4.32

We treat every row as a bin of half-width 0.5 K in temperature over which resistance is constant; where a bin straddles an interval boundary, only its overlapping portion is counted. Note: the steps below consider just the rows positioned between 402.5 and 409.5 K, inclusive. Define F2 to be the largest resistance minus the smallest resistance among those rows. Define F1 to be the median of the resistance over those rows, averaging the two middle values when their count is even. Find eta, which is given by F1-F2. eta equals 2.4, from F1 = 2.6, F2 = 0.12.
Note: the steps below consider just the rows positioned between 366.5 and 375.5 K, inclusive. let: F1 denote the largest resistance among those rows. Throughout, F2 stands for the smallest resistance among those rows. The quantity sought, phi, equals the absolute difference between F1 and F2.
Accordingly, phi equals 0.15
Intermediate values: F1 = 3.65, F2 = 3.5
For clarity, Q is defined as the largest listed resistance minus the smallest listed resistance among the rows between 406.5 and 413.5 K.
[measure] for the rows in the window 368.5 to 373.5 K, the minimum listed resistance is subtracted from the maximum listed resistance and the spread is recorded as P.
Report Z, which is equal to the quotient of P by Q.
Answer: 0.3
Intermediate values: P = 0.06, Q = 0.21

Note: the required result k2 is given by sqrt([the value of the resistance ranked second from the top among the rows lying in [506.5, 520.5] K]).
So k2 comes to 2.04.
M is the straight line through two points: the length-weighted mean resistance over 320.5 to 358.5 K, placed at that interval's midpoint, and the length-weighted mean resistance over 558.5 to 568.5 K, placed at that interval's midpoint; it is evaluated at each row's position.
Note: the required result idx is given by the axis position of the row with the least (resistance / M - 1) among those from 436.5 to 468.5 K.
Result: 445.0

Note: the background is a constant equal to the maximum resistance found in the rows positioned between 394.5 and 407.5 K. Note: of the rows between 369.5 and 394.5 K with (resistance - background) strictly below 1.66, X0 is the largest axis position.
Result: 394.0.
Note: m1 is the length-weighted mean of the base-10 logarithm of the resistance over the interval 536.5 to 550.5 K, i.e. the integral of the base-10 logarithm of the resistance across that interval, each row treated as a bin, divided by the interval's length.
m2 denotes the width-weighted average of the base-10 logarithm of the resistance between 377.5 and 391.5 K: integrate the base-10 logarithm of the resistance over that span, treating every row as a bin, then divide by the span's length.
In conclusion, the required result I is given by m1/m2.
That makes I 1.19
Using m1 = 0.605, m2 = 0.51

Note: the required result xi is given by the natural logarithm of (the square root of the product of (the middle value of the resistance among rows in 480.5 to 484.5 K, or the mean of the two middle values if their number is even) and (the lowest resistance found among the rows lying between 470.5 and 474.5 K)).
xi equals 1.53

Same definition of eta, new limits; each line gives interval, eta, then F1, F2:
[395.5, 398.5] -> 2.4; 2.5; 0.07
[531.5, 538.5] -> 3.5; 3.9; 0.41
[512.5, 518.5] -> 3.6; 4.0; 0.32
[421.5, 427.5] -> 3.9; 4.3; 0.36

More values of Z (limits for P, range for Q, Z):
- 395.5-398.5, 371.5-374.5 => 7.0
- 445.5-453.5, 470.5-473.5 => 1.1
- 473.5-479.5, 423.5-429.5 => 0.6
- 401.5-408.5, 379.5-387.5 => 0.3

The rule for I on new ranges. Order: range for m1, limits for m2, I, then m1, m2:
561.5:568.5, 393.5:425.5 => 1.30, 0.607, 0.47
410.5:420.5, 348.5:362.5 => 0.87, 0.495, 0.57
